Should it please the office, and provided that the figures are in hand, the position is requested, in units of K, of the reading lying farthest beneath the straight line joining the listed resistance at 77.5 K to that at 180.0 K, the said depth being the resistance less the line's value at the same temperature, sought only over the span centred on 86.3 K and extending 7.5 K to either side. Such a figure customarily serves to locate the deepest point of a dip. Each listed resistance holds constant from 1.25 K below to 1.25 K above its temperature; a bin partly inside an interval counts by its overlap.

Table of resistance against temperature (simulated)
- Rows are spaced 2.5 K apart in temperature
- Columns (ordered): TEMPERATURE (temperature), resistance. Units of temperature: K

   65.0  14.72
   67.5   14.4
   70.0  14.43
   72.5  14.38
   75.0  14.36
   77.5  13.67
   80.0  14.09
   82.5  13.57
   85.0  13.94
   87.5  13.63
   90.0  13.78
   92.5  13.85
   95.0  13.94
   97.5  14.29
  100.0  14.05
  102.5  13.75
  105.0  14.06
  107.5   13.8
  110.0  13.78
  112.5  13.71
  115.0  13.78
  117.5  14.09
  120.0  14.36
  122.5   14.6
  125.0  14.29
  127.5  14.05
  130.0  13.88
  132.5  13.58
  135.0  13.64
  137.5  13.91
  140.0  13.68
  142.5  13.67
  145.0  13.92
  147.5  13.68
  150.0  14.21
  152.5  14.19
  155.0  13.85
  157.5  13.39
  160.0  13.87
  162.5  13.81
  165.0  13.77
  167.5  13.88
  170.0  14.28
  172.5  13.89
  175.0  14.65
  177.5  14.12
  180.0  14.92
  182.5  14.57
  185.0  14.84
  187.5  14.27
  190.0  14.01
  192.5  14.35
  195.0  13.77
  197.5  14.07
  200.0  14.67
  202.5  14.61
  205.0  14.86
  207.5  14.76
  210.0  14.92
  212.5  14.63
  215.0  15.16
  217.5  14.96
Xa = 87.5 K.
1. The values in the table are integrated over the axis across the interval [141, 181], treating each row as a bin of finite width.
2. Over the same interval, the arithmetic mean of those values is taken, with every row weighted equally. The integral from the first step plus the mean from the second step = 574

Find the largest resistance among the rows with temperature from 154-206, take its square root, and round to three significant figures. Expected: 3.86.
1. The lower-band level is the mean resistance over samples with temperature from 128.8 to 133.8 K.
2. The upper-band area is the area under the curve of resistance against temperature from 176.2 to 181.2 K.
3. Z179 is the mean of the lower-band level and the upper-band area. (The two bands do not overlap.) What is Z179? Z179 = 43.2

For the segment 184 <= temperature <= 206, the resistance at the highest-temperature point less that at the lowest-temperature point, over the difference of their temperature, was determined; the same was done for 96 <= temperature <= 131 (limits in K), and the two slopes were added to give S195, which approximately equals -0.012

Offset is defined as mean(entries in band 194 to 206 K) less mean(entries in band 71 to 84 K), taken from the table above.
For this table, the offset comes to 0.38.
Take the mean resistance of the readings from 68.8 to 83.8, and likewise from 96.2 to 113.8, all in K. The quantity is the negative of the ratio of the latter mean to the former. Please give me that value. -0.99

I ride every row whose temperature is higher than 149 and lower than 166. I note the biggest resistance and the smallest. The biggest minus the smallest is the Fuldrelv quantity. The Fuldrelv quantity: 0.82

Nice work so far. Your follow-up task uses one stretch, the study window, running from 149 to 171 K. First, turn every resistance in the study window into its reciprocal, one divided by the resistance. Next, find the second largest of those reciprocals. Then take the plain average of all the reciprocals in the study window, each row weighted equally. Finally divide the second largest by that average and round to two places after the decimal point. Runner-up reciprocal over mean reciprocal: 1.01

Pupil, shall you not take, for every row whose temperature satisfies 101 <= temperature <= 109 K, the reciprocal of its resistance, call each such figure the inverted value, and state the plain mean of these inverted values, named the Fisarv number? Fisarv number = 0.0721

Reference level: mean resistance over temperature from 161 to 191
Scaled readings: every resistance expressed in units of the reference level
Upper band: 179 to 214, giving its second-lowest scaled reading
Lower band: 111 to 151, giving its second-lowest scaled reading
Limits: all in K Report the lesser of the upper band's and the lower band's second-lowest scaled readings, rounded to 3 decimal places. 0.957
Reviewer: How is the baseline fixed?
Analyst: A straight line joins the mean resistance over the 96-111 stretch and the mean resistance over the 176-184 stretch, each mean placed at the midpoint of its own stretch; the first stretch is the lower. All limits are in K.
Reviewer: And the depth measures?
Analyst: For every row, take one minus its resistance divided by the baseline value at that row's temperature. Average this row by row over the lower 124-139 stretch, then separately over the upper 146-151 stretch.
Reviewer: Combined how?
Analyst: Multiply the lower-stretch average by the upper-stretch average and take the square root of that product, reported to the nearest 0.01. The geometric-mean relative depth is 0.02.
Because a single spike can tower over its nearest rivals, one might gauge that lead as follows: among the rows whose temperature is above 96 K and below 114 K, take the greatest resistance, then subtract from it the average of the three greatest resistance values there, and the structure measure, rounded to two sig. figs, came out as 0.16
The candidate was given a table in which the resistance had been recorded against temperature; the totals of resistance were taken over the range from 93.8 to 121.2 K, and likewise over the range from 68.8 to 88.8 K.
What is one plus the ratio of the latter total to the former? 1.7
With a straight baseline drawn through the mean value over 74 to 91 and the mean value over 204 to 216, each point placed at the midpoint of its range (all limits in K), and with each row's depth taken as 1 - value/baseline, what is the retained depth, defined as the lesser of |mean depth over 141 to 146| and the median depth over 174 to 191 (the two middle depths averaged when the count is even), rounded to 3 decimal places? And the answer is 0.005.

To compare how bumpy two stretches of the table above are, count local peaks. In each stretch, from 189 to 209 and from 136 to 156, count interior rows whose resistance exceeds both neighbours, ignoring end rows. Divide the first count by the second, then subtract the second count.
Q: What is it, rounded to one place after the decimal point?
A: -0.5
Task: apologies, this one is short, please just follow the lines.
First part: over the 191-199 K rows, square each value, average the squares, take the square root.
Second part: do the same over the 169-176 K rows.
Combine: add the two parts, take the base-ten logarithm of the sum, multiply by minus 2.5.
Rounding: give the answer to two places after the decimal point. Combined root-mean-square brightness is -3.63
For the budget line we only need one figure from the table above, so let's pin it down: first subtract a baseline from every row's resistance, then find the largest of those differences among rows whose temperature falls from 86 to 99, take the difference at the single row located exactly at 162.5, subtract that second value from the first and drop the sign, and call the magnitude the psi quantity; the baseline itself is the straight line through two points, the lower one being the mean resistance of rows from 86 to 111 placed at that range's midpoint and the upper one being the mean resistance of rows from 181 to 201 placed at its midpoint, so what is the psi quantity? 0.78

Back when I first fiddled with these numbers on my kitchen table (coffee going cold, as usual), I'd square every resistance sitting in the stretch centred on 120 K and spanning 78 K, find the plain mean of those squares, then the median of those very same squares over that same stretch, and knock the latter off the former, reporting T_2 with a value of 1.5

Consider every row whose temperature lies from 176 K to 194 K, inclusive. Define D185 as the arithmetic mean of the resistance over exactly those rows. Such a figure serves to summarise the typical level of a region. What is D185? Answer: 14.4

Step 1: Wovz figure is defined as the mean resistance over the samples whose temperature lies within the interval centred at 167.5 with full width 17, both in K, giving 14.0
